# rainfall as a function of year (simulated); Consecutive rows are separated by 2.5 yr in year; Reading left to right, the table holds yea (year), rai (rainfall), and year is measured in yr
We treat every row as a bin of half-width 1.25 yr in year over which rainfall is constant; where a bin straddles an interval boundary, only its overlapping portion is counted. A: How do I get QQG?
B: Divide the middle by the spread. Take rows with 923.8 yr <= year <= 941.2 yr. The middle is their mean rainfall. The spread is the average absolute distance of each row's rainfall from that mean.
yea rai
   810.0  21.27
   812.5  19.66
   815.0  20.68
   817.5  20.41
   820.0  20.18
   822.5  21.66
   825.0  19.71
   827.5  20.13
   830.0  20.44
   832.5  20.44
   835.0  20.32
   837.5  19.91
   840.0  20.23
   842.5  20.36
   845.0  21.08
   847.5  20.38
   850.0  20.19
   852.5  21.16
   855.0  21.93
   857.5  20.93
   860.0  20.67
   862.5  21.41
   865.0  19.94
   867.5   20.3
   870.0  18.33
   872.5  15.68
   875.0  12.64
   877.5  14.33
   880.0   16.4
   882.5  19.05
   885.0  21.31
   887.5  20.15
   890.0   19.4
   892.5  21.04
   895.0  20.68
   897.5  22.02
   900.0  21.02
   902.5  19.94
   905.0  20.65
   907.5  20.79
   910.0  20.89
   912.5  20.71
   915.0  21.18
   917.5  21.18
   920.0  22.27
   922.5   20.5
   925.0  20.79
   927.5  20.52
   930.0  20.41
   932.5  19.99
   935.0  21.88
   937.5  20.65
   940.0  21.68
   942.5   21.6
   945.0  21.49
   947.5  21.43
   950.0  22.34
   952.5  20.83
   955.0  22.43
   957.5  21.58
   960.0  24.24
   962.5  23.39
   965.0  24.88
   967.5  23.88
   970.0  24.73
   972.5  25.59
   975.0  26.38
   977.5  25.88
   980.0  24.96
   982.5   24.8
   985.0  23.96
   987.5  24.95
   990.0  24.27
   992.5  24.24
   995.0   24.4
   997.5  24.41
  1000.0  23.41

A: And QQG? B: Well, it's 39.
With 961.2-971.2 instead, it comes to 41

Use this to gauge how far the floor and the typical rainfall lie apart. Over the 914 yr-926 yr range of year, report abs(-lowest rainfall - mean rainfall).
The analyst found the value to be 41.7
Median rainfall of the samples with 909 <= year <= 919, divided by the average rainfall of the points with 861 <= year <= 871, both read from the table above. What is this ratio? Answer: 1.05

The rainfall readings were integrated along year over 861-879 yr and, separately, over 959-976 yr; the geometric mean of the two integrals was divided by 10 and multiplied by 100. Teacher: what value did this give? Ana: 3642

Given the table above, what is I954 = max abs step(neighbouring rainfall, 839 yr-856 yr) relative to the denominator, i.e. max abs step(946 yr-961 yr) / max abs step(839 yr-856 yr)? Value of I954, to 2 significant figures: 2.7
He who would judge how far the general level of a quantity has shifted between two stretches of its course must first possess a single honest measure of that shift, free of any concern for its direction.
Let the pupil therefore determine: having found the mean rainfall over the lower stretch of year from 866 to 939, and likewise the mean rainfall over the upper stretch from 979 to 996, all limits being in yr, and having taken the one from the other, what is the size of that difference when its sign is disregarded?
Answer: 4.7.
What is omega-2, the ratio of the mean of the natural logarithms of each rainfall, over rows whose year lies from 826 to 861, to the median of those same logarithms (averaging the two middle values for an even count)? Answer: 1.00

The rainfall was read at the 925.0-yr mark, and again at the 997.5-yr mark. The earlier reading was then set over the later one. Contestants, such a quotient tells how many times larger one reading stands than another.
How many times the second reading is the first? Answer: 0.85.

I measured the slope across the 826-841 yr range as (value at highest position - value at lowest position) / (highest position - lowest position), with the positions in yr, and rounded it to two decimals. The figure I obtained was 0.01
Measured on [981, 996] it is -0.03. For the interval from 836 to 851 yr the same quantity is 0.02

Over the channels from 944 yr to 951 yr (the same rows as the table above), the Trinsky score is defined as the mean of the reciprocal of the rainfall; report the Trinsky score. 0.0460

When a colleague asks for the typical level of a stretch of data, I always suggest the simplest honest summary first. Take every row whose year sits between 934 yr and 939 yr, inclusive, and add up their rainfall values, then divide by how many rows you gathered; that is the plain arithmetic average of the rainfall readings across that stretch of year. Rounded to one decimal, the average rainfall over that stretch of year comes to 21.3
